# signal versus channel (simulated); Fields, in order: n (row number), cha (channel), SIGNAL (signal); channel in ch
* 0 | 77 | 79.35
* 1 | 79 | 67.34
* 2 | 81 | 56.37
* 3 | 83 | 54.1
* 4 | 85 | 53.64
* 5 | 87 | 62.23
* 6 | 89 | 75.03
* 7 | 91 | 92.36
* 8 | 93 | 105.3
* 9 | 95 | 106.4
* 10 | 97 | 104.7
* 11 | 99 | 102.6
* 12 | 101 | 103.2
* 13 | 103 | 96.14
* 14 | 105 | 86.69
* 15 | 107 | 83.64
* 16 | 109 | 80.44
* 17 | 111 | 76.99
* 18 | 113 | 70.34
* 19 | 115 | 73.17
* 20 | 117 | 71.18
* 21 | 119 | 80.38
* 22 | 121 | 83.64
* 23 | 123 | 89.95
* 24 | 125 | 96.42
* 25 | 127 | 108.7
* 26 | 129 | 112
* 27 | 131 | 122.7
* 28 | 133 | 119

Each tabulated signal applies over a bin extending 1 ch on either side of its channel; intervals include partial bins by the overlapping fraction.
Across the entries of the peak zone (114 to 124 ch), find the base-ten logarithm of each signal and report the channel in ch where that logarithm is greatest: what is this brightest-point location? 123 ch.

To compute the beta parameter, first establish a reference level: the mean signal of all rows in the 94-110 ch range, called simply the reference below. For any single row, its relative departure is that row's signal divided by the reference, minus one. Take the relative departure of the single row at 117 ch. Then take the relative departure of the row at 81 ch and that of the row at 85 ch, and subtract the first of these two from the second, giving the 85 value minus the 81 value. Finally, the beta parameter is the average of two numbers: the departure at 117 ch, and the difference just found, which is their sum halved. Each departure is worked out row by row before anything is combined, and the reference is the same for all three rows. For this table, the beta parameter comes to -0.14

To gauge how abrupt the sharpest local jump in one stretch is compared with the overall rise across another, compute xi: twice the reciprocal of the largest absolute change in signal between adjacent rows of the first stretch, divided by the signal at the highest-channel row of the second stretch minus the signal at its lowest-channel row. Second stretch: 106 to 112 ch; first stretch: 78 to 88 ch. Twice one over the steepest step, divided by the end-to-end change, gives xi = -0.027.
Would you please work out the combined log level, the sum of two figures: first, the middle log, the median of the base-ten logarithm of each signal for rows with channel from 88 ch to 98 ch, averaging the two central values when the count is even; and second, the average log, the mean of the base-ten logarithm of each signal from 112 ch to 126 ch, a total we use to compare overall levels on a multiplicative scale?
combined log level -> 3.92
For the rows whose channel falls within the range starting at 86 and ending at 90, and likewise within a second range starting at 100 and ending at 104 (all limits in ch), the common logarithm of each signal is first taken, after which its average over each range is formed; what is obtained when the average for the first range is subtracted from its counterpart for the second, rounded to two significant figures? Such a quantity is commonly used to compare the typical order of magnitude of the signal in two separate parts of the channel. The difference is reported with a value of 0.16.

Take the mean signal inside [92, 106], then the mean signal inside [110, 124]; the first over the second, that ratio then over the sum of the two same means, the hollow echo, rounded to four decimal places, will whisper 0.0072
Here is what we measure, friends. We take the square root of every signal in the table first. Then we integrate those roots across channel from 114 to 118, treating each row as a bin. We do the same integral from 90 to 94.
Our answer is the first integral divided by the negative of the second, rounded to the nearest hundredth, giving -0.86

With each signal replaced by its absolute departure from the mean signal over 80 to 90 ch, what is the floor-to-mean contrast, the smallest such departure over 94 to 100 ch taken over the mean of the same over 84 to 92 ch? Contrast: 3.1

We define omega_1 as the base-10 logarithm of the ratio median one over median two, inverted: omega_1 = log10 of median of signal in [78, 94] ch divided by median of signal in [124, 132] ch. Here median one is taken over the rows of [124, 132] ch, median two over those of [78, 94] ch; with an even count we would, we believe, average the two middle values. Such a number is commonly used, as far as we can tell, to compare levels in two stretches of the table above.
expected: -0.231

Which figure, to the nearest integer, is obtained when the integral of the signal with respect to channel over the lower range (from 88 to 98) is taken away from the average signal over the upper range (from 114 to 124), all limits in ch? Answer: -888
